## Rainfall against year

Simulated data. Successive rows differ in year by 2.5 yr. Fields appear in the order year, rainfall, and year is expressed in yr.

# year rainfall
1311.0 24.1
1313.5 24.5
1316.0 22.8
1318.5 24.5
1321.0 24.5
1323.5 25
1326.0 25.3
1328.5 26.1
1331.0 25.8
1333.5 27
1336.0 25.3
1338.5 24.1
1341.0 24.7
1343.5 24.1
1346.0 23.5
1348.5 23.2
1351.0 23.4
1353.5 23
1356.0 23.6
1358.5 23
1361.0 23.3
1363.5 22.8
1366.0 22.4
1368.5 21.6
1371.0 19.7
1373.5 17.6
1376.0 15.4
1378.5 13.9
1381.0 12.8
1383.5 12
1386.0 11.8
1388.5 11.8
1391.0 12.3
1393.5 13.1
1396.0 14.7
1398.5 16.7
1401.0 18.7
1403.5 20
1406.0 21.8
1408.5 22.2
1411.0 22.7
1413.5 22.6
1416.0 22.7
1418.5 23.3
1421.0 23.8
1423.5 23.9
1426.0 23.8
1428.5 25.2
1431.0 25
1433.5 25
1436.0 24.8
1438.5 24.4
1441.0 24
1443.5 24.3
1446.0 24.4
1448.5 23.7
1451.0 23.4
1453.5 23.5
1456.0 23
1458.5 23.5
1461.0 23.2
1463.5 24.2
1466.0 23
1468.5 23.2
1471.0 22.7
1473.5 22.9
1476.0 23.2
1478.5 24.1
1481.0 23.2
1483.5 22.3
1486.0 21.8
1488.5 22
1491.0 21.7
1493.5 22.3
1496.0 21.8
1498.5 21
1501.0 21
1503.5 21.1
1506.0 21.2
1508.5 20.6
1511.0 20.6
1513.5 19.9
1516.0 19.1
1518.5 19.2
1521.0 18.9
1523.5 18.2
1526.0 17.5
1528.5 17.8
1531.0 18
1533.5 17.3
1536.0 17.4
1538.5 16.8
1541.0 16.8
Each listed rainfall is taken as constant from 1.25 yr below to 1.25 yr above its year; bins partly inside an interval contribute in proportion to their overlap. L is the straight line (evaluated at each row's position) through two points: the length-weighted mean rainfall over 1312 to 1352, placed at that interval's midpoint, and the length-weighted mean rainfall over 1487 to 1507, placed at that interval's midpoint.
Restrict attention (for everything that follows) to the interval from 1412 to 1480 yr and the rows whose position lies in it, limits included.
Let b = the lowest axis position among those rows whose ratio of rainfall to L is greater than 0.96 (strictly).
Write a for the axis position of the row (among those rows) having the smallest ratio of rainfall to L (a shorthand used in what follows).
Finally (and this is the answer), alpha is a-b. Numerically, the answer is 0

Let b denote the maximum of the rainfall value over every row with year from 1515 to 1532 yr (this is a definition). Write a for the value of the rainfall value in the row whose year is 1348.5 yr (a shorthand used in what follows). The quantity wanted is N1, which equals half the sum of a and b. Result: 21.2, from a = 23.2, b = 19.2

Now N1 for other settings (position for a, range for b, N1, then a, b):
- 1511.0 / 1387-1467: 22.9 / 20.6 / 25.2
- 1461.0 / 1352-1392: 23.4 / 23.2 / 23.6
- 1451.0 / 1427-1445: 24.3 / 23.4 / 25.2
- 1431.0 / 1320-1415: 26.0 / 25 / 27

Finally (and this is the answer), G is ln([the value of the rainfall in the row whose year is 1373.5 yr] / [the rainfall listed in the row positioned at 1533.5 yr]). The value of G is 0.02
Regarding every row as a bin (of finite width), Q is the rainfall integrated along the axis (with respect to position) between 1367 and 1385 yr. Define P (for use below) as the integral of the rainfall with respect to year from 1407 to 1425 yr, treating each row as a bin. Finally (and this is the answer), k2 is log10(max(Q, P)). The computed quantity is 2.617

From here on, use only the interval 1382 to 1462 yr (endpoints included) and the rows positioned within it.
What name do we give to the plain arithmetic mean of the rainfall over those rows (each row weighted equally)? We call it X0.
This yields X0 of 21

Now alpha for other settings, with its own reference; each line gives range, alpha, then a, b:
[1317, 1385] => 65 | 1383.5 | 1318.5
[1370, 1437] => -25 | 1386.0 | 1411.0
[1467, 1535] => 65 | 1533.5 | 1468.5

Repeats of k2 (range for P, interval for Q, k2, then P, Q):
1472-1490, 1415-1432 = 2.613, 410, 407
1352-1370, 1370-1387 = 2.613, 410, 250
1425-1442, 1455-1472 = 2.622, 419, 396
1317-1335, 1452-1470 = 2.660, 458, 421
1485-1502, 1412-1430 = 2.629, 368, 425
